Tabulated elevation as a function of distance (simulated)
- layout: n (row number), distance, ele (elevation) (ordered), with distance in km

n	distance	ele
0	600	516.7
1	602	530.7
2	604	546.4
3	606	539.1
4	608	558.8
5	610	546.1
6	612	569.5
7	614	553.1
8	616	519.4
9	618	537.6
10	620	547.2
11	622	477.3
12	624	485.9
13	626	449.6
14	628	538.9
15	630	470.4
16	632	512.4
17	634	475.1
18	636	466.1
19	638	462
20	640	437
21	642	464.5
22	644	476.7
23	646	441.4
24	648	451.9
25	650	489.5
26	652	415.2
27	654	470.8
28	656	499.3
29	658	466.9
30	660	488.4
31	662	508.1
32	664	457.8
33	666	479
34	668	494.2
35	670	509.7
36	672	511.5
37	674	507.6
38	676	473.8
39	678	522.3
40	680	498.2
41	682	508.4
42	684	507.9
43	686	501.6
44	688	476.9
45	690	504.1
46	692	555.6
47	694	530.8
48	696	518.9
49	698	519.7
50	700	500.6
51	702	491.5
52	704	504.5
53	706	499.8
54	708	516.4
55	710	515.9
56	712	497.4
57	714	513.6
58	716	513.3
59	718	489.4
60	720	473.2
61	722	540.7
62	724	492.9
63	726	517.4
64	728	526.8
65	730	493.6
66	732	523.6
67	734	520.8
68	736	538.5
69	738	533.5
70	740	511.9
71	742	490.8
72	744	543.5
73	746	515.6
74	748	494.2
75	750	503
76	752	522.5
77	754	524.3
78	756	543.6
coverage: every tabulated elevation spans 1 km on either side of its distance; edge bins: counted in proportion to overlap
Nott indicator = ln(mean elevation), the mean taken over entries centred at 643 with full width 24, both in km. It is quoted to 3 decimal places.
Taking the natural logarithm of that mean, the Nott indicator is 6.139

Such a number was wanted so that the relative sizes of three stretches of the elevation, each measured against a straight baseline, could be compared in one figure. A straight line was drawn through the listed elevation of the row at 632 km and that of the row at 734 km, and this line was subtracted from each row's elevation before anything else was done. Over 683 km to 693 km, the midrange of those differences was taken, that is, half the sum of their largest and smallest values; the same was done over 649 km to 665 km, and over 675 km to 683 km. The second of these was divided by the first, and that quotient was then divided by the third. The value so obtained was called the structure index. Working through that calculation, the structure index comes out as -3.16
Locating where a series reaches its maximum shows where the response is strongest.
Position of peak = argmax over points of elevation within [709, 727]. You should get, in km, 722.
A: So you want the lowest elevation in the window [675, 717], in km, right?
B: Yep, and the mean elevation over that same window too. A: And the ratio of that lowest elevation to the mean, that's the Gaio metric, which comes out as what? 0.93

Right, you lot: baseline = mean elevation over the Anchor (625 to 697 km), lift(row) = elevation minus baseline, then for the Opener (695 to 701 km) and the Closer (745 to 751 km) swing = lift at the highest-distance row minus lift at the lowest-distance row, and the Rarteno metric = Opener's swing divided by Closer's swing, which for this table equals 1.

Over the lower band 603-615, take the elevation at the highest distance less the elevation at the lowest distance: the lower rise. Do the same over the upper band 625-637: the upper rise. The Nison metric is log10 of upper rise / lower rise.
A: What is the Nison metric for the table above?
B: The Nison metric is 0.39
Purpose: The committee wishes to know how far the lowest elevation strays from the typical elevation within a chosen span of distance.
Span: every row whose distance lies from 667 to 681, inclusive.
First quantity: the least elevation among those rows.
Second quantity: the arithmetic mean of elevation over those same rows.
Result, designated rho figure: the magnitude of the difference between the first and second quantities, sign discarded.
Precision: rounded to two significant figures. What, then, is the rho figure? 29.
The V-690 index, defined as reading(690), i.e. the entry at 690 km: 504.1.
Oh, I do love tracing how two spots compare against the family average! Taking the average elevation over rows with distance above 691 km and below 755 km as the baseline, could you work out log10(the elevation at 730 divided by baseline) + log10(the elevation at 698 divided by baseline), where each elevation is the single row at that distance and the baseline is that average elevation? -0.01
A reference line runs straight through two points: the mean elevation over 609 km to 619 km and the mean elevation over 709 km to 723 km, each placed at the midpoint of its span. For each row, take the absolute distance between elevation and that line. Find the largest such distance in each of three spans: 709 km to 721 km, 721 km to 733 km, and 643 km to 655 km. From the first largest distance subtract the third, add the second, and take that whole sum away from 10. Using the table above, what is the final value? 57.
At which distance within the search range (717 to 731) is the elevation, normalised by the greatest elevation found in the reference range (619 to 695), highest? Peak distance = 722 km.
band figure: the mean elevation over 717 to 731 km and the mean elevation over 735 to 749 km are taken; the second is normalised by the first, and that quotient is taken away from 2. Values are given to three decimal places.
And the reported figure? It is 0.973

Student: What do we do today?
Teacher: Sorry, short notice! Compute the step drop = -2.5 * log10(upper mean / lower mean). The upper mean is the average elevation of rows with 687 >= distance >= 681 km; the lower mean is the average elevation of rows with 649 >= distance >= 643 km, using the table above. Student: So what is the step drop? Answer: -0.11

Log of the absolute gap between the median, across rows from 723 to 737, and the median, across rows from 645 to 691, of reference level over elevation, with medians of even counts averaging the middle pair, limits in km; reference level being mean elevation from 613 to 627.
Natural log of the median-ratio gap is -2.9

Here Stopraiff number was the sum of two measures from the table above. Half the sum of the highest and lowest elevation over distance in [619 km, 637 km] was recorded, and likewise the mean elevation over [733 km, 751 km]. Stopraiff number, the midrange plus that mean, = 1015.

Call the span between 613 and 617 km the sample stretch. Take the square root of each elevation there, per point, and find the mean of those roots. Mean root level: 23.2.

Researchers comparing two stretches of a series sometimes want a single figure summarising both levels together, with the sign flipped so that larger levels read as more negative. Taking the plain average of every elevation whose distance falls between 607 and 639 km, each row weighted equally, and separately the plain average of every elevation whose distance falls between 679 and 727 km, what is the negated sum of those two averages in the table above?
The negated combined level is -1018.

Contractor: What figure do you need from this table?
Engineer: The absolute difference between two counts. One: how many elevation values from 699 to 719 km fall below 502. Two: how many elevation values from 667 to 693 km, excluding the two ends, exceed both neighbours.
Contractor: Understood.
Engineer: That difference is 2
